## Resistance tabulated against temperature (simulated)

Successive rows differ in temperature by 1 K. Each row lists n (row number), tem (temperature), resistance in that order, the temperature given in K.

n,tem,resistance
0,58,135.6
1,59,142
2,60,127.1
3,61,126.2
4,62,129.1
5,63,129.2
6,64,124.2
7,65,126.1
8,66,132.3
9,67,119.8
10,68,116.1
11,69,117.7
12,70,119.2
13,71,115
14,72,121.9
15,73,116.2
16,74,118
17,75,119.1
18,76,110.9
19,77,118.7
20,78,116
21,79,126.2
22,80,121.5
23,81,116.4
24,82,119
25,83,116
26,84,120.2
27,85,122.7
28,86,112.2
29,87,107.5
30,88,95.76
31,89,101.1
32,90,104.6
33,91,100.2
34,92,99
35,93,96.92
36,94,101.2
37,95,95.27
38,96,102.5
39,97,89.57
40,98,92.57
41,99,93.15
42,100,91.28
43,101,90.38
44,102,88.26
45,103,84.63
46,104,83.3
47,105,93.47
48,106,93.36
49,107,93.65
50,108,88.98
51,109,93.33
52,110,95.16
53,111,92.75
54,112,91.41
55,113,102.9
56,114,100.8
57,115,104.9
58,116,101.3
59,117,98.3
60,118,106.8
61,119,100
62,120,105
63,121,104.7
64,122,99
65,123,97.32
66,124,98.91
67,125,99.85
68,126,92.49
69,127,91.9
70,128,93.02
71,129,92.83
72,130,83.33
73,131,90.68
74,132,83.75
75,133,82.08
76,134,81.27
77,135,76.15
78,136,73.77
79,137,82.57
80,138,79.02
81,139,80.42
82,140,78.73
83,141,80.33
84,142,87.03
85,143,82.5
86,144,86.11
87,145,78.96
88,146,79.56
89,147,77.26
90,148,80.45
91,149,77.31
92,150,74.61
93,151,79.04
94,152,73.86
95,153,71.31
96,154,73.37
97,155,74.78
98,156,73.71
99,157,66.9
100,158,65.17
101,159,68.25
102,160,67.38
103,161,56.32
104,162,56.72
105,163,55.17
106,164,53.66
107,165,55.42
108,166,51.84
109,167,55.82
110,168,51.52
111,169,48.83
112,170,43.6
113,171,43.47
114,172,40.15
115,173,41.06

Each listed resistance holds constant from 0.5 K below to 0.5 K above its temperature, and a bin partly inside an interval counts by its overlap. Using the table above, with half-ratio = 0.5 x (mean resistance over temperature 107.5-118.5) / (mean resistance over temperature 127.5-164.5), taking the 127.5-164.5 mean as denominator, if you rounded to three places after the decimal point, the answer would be 0.643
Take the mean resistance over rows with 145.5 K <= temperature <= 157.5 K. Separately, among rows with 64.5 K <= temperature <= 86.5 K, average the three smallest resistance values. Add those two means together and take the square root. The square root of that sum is 13.7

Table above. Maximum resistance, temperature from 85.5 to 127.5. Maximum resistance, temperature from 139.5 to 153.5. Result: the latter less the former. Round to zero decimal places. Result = -25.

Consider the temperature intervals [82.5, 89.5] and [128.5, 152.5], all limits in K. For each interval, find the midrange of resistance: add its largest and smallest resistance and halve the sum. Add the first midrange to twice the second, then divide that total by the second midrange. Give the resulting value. 3.31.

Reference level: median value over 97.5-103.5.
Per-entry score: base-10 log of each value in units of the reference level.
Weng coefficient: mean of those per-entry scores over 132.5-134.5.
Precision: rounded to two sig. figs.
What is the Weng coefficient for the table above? -0.046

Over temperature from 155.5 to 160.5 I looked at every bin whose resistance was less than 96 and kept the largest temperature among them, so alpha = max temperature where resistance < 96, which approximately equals 160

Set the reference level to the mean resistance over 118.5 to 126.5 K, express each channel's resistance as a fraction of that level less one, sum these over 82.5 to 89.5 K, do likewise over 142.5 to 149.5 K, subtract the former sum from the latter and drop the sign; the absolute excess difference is 2.1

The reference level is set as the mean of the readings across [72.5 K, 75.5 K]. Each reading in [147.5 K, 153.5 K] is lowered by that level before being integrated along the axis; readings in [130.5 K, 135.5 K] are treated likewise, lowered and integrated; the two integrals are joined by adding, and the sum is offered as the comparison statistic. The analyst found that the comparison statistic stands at -425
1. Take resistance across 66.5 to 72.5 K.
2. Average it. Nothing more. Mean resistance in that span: 118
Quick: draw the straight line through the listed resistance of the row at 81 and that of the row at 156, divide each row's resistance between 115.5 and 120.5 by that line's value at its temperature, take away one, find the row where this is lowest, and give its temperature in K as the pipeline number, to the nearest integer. 117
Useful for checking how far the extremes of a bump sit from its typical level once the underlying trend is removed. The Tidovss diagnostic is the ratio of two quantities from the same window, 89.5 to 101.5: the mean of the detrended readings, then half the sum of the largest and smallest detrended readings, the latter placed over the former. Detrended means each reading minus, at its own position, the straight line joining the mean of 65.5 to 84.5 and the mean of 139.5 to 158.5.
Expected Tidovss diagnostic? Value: 1.0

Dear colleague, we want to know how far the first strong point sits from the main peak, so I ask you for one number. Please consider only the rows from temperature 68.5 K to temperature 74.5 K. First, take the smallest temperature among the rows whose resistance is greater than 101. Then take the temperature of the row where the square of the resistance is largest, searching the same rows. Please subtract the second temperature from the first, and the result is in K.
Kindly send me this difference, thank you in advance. -3 K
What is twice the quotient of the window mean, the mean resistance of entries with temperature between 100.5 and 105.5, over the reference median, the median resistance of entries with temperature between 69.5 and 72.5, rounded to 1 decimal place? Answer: 1.5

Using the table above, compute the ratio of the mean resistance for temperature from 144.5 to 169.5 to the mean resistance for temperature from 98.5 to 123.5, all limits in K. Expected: 0.70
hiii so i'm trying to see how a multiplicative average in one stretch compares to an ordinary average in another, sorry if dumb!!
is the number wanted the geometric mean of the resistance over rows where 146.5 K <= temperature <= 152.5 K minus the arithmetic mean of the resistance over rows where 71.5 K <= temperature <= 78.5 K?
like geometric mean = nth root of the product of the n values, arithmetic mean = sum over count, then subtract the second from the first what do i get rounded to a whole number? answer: -40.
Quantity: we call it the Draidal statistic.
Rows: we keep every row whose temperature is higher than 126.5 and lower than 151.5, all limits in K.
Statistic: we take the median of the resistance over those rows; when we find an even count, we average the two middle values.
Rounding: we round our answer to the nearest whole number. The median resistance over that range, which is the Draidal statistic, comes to 80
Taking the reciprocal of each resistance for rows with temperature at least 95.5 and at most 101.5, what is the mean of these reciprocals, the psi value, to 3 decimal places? 0.011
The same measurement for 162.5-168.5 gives 0.019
